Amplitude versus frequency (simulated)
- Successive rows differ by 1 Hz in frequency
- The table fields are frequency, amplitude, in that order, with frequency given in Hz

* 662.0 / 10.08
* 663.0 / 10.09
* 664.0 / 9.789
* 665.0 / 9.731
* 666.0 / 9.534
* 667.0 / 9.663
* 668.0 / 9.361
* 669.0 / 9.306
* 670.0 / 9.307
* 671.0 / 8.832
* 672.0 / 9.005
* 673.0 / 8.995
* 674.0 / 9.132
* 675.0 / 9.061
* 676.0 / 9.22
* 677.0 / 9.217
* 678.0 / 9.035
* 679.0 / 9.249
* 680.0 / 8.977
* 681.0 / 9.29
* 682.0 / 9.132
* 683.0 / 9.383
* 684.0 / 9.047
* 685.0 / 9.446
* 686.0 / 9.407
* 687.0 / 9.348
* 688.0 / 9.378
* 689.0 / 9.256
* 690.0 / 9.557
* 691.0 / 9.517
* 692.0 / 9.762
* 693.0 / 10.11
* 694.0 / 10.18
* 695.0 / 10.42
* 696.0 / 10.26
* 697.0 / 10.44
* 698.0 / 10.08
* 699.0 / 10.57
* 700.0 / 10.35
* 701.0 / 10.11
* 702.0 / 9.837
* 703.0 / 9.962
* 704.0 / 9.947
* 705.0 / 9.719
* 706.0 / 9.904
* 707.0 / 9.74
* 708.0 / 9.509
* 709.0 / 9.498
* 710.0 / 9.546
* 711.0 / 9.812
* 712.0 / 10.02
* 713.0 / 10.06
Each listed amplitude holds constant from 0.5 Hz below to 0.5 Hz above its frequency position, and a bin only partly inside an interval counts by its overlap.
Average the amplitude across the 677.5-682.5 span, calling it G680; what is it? 9.14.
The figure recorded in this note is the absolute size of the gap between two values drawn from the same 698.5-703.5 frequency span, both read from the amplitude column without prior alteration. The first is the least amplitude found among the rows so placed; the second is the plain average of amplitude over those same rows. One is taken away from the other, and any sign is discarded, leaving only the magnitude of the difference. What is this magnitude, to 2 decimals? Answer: 0.33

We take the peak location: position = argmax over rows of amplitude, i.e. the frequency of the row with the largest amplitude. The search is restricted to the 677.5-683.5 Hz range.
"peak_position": 683.0 Hz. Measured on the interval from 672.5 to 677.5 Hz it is 676.0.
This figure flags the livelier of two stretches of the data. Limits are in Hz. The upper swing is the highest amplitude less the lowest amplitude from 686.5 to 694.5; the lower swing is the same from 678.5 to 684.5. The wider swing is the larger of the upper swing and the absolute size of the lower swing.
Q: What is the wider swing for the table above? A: 0.92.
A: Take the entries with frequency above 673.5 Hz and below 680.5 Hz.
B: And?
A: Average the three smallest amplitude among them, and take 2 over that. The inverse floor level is 0.222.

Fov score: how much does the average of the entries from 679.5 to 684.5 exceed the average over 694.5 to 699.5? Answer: -1.2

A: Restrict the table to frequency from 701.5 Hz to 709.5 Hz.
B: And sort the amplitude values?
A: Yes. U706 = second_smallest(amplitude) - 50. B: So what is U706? -40.49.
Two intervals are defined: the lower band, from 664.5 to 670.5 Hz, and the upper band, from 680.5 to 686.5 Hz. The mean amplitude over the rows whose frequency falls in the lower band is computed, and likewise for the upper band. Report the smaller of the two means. 9.28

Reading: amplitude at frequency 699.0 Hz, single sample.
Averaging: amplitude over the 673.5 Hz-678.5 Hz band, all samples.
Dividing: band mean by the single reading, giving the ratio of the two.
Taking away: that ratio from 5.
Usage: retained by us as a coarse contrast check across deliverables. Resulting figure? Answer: 4.136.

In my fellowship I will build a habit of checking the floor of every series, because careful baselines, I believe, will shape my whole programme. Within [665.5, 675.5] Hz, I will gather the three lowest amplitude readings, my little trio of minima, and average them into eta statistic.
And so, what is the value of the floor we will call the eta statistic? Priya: 8.9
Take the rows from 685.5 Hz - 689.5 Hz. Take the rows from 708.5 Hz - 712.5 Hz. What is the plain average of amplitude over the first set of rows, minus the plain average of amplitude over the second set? -0.4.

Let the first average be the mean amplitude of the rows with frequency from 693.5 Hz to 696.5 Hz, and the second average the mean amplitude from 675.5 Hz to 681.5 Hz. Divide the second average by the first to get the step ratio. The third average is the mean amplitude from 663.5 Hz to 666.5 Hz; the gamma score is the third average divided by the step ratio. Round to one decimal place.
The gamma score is 10.9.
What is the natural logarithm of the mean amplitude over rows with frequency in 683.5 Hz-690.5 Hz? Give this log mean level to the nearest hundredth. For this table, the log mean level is 2.24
